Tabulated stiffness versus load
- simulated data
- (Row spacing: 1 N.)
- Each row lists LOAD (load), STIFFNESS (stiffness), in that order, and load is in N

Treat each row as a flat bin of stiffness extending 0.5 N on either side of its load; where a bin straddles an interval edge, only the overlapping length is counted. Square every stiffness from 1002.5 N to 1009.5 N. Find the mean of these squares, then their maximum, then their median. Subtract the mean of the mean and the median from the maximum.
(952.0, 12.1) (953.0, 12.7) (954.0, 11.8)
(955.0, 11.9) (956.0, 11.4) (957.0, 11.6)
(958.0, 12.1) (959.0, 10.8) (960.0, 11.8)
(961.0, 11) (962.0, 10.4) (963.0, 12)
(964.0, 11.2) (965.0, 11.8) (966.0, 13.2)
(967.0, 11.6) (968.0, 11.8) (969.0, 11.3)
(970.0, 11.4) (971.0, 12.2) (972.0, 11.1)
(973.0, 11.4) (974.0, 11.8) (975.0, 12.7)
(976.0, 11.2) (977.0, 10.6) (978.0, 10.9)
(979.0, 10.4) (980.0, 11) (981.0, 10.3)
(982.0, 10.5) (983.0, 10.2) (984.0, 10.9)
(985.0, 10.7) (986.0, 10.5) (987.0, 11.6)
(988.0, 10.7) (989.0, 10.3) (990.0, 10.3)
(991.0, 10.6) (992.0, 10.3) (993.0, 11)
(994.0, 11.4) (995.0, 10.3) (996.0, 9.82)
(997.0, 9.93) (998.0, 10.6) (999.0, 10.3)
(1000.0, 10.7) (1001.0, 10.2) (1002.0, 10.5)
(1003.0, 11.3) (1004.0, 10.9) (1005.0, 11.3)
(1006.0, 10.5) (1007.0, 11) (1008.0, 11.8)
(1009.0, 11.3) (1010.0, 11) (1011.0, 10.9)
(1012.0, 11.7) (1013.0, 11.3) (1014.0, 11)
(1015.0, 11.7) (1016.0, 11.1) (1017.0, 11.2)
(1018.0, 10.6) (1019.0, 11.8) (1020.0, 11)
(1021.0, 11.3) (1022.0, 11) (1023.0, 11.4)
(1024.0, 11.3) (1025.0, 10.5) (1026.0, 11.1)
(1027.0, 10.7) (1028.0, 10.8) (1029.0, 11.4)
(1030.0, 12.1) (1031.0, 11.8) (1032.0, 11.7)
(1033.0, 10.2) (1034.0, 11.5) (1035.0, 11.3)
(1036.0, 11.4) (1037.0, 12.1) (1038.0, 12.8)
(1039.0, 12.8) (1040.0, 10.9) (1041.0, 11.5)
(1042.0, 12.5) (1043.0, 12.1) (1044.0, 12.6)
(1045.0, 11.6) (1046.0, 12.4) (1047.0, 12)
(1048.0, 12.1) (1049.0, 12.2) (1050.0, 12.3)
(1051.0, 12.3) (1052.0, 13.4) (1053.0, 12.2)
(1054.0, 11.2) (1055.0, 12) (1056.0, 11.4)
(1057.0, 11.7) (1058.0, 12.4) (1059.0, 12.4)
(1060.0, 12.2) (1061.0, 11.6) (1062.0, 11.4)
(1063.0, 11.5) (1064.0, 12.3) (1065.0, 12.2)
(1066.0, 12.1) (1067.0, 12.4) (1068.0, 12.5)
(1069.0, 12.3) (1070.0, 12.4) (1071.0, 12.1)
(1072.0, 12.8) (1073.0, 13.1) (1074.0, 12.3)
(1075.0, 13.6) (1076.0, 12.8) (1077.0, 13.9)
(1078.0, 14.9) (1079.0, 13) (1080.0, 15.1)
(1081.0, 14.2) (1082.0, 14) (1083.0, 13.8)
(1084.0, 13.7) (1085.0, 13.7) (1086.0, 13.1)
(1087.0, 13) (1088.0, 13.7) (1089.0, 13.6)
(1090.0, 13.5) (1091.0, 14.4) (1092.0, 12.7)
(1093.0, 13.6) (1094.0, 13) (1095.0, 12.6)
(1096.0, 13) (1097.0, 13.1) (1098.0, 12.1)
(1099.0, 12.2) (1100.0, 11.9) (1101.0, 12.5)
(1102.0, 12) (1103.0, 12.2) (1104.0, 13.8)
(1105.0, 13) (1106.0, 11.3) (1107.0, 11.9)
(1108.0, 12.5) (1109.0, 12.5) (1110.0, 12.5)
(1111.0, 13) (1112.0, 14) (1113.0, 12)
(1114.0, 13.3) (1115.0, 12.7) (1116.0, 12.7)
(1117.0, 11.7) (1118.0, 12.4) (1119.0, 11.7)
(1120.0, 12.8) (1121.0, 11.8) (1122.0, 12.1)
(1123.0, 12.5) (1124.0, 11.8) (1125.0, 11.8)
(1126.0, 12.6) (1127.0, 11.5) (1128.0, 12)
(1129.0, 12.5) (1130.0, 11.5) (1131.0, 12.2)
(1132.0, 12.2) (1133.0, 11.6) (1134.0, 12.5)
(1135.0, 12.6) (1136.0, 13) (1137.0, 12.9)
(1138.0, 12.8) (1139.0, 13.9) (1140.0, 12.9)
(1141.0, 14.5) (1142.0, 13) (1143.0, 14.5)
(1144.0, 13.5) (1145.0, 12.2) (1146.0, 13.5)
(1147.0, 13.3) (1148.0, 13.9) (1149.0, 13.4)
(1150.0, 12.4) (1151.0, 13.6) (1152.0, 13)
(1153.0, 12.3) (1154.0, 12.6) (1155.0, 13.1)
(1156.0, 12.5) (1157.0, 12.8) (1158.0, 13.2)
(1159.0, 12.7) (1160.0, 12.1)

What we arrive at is 13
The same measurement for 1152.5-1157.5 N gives 12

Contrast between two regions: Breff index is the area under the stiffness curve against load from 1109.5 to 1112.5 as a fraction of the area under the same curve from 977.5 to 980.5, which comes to 1.22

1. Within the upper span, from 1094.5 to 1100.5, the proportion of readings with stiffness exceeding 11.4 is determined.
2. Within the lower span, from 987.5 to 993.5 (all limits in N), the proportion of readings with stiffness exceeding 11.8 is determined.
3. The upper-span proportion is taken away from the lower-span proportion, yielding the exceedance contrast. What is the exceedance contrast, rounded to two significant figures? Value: -1.0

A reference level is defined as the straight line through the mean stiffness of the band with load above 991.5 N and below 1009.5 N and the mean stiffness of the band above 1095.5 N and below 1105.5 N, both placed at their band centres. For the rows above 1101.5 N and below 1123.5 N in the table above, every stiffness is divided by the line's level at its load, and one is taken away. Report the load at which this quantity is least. 1106.0 N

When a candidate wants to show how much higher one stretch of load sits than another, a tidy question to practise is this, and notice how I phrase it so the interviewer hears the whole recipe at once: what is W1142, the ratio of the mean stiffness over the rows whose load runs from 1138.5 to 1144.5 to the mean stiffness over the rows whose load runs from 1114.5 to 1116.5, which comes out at 1.08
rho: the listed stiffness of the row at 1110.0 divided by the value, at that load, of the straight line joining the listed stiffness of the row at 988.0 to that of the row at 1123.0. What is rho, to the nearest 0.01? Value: 1.01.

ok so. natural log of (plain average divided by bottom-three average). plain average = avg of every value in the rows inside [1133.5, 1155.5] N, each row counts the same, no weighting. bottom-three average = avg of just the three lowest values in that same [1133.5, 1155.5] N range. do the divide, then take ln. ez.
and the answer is 0.067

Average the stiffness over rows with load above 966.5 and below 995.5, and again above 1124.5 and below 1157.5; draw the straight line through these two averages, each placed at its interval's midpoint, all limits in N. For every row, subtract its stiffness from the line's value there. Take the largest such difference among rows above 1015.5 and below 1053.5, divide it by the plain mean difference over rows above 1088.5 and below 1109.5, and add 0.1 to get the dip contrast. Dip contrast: -3.4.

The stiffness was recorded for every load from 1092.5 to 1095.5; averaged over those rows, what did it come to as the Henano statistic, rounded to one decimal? 13.1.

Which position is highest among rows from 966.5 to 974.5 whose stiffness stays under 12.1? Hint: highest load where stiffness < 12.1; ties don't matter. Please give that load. 974.0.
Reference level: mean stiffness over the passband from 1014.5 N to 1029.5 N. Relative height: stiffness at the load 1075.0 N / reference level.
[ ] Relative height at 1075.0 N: 1.22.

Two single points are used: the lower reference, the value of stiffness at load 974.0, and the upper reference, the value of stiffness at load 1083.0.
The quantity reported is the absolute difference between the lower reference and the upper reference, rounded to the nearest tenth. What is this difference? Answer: 2.0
